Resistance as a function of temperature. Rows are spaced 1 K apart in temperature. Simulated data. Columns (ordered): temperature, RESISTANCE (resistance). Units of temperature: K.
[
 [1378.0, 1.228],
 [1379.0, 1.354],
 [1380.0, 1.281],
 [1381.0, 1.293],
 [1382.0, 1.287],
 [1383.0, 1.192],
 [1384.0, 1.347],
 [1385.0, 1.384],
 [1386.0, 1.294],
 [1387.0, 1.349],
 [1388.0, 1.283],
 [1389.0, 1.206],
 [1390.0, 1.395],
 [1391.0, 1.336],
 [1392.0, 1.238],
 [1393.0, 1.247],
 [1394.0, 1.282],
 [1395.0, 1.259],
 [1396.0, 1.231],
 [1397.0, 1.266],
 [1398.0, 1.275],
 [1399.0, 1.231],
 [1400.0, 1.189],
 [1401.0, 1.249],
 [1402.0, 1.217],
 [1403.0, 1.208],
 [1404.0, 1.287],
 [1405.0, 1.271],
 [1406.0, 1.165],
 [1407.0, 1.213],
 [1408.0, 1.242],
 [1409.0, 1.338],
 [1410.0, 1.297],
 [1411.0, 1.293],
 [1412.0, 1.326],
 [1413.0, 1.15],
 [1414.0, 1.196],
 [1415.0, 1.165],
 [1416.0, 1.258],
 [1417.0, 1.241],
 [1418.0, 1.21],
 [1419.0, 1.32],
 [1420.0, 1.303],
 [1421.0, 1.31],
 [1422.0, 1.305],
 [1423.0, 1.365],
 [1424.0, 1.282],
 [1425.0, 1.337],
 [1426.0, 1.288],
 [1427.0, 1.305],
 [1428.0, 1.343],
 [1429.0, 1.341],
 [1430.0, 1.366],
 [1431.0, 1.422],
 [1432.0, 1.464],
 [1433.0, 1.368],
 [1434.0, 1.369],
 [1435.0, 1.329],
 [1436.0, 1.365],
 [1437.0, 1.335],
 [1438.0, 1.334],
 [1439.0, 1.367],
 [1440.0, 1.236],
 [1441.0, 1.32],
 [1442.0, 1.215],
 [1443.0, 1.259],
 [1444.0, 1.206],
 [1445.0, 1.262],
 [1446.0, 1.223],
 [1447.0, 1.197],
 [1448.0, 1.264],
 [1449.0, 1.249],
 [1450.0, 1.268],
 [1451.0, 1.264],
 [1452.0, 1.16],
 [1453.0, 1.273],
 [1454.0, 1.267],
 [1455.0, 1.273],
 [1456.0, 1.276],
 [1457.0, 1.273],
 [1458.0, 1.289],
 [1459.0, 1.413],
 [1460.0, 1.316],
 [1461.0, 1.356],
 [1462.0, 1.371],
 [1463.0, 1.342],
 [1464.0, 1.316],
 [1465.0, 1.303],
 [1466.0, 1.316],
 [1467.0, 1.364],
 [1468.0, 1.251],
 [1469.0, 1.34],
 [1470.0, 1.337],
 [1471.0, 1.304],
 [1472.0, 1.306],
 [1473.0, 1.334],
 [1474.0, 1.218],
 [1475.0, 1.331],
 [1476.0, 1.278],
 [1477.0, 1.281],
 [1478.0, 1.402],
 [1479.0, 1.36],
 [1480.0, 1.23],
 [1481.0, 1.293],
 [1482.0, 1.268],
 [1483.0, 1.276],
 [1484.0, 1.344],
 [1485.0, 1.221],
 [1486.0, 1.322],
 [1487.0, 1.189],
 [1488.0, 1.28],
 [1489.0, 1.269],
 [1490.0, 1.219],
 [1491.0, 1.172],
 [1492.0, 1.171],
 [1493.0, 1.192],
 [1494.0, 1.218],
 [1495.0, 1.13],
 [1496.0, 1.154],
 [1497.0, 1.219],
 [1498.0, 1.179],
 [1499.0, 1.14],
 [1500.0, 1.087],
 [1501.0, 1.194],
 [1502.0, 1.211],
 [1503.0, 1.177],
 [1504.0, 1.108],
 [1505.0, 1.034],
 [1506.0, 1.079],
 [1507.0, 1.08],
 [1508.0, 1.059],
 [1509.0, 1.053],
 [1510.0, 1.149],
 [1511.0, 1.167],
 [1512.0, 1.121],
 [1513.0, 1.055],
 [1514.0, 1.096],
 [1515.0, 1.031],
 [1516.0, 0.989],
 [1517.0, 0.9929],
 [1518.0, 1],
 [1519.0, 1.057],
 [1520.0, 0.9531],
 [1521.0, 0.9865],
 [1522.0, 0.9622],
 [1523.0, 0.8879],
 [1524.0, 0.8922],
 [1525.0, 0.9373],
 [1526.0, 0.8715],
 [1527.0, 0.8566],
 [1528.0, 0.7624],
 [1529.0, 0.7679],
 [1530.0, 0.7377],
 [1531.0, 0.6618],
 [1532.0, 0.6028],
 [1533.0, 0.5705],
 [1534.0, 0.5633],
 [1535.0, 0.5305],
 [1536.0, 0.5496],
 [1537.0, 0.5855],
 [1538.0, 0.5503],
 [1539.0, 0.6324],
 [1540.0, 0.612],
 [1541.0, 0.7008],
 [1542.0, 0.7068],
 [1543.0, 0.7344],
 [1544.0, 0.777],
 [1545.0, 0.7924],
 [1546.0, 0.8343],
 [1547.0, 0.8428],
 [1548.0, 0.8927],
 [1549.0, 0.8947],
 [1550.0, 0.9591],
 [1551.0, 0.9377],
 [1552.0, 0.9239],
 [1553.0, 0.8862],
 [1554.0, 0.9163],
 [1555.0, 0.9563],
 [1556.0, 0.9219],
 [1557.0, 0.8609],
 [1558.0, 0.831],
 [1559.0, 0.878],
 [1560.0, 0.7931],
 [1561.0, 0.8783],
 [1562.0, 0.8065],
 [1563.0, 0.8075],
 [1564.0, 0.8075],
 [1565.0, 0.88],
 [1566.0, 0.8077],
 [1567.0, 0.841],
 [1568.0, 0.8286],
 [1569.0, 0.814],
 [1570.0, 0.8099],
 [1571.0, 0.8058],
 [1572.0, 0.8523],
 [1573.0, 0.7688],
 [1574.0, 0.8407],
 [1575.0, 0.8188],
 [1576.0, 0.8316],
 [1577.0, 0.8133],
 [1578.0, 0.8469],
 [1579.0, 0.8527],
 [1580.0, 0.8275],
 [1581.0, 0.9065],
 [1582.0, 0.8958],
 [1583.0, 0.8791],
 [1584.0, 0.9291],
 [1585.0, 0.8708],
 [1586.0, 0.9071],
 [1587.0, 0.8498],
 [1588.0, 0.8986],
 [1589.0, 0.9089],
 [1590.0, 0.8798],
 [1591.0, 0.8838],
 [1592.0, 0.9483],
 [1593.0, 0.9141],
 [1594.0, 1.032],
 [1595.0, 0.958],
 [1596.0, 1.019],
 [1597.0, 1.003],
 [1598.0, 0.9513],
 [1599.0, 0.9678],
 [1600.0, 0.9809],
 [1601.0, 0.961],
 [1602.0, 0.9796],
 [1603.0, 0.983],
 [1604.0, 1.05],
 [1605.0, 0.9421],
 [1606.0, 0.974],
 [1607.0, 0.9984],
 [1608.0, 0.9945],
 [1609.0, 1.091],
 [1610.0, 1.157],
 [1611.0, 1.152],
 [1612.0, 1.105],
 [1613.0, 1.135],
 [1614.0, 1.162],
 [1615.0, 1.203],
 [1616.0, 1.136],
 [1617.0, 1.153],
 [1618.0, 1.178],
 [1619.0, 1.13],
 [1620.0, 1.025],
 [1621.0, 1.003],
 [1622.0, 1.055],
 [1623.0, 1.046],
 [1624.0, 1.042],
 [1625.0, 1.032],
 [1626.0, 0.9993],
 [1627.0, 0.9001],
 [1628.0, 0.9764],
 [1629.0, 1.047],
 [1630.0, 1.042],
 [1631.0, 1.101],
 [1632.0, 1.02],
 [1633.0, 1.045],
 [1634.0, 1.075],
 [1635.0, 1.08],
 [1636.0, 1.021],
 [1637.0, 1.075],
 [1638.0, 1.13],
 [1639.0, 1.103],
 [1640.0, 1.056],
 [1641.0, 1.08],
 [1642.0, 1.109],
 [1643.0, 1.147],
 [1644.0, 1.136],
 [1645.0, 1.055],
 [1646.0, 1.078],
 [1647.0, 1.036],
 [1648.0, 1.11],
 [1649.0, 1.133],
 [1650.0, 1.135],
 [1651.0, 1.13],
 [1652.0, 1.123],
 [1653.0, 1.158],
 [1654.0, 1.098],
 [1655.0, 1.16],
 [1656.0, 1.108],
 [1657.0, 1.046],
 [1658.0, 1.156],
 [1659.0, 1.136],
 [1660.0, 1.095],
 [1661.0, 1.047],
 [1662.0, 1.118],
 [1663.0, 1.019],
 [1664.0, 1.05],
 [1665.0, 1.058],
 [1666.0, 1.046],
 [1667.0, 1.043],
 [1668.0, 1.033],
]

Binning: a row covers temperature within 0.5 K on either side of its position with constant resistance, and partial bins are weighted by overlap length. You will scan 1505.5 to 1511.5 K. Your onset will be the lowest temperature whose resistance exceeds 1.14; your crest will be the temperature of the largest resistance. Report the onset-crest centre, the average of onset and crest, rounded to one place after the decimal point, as 1510.5 K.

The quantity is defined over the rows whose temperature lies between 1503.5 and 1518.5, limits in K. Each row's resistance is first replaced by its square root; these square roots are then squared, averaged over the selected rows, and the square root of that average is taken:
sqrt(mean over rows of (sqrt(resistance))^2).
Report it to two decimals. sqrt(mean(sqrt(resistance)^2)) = 1.03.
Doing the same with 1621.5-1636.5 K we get 1.02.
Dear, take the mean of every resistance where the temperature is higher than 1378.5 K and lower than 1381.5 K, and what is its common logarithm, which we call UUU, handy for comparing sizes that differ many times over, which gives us 0.12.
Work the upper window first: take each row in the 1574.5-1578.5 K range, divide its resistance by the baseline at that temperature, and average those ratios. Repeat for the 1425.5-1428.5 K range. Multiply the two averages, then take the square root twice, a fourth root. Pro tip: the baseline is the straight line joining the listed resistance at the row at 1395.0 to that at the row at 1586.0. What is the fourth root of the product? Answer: 0.995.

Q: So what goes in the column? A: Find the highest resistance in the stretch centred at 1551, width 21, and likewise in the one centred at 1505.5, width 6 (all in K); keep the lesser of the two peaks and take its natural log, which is -0.04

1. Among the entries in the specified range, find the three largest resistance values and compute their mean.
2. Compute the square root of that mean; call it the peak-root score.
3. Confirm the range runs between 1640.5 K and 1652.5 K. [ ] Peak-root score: 1.07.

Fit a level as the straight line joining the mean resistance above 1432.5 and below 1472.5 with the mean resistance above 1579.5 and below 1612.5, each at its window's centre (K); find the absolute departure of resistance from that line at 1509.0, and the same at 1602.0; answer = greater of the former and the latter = 0.11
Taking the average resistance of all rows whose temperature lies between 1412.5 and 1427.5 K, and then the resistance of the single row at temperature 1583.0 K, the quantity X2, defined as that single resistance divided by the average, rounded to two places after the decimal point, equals 0.69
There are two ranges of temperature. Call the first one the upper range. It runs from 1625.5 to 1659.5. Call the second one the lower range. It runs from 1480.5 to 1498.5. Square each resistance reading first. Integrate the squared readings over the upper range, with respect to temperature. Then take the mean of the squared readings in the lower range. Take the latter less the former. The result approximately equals -38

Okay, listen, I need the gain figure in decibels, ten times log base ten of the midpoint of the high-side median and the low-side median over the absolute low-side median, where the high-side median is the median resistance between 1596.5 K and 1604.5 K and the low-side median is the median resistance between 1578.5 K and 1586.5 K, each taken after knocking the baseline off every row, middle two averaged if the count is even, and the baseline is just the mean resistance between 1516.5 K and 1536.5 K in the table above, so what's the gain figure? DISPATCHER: 2.0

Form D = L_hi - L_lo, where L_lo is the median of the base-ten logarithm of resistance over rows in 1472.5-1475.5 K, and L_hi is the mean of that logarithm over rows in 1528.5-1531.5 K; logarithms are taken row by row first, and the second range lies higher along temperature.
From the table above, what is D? -0.27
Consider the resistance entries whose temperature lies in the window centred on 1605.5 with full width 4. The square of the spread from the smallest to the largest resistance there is 0.0116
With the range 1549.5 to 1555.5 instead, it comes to 0.0053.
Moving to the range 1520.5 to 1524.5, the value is 0.0097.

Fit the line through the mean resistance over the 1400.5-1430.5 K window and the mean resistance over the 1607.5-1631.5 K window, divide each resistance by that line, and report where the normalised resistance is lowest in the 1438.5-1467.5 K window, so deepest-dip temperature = 1452.0 K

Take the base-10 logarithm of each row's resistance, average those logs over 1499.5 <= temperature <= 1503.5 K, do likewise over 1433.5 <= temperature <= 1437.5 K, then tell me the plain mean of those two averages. 0.10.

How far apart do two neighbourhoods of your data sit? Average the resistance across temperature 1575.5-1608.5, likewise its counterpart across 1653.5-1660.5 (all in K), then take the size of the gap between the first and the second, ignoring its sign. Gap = 0.186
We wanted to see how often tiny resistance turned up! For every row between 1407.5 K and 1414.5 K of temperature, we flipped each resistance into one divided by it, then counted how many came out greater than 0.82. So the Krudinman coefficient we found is 2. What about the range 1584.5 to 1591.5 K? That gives 7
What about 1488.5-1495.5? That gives 6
